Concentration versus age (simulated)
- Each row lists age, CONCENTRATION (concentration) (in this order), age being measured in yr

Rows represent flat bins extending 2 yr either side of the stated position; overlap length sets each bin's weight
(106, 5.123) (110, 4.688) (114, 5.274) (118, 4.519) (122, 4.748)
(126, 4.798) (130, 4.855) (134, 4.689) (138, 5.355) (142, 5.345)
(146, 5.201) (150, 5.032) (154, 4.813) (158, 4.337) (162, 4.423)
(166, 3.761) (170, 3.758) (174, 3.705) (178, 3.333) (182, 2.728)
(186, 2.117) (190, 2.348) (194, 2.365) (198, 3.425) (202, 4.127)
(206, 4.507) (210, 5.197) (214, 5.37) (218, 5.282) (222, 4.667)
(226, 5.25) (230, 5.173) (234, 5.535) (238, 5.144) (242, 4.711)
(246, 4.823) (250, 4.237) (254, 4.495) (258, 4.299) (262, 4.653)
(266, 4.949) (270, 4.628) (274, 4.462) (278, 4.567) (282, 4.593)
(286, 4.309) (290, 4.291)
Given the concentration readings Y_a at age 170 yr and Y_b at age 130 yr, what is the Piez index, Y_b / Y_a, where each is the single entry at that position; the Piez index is 1.29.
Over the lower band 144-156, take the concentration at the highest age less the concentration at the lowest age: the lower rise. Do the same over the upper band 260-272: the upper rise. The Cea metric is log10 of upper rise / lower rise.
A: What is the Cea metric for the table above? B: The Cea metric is -1.2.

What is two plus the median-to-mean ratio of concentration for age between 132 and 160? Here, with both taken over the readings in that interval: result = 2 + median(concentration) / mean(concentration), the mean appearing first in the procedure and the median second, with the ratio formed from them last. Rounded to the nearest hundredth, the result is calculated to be 3.01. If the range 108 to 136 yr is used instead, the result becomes 2.99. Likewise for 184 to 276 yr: 3.05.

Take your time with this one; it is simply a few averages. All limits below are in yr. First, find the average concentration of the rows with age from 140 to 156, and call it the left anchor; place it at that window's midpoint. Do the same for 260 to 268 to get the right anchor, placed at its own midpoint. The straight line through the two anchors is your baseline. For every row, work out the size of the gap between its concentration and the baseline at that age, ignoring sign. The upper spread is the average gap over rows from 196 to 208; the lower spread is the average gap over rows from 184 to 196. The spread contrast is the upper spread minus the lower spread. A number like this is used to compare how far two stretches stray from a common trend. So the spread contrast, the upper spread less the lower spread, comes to -1.8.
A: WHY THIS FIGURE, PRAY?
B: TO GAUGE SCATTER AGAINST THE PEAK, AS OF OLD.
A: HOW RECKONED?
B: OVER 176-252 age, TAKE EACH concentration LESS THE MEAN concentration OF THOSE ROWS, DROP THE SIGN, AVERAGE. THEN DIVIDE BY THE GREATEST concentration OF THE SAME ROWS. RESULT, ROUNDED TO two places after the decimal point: 0.17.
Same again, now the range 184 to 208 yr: 0.19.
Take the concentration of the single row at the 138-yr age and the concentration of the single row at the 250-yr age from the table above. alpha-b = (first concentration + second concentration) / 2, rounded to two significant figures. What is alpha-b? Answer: 4.8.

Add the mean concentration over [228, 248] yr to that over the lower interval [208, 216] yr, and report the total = 10.4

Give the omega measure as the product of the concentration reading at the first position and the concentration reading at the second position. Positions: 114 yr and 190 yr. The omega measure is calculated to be 12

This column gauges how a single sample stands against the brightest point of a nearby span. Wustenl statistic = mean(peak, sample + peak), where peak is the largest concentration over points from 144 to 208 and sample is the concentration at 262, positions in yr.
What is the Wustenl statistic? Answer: 7.5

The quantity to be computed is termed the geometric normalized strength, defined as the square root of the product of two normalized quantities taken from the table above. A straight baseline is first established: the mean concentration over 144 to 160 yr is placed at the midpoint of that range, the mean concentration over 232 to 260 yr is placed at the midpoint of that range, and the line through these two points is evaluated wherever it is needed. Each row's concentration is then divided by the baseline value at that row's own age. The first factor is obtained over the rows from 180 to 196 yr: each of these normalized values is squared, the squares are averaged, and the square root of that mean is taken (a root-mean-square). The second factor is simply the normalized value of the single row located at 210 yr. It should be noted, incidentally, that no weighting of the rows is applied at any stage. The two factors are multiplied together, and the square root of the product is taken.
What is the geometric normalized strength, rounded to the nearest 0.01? 0.74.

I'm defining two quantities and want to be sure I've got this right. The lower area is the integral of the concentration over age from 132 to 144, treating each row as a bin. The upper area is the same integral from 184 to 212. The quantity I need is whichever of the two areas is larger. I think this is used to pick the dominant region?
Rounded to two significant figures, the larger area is 96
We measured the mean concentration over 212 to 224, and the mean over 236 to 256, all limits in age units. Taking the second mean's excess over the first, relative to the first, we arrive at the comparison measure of -0.08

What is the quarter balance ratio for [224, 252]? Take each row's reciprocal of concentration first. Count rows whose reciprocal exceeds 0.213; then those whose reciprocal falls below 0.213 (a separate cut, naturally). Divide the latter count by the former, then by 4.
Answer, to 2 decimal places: 1.50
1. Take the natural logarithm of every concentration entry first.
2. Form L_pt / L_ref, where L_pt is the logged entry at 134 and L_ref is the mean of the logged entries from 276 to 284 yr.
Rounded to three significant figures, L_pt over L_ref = 1.02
